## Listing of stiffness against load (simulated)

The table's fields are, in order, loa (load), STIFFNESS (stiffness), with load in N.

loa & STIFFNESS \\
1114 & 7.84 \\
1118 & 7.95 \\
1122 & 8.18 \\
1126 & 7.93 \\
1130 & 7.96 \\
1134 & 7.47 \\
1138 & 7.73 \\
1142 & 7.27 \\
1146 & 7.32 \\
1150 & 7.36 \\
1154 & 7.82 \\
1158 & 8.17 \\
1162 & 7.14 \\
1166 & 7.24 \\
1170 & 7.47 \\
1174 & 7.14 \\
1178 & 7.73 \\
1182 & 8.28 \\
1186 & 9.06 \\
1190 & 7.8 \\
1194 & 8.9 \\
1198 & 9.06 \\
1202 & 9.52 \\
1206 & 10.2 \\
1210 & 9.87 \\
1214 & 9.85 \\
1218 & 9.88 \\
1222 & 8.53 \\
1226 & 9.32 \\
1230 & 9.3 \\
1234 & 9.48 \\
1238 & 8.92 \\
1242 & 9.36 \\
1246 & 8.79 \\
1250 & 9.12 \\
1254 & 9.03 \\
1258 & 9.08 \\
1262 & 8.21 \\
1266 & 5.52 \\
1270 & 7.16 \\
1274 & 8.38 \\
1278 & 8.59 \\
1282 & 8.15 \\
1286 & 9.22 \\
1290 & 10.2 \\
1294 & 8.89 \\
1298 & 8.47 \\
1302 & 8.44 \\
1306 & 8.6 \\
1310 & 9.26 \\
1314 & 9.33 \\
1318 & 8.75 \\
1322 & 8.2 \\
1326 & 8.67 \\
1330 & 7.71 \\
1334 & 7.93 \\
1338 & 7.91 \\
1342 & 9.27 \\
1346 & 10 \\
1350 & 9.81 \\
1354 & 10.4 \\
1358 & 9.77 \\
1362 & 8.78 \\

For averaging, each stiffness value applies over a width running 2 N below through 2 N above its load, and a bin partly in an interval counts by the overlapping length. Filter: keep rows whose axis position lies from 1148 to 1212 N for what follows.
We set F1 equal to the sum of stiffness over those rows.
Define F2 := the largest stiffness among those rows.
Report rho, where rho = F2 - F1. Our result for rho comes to -123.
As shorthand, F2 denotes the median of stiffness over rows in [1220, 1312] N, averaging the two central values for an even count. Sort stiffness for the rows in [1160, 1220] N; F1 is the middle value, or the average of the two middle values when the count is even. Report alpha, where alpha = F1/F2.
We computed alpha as 1.00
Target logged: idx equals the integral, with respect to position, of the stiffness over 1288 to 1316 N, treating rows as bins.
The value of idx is 253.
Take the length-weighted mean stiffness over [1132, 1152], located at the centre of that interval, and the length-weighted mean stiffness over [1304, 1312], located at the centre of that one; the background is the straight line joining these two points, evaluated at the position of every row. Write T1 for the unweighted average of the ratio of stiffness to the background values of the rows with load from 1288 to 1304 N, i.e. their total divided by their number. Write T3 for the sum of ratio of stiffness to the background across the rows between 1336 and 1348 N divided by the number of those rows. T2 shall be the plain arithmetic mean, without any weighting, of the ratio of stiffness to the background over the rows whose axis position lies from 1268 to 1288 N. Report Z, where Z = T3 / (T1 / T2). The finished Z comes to 0.92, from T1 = 1.02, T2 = 0.96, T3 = 0.98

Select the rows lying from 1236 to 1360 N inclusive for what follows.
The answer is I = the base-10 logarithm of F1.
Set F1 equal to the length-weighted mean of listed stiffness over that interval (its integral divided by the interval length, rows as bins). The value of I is 0.94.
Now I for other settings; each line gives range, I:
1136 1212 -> 0.91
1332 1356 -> 0.96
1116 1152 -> 0.89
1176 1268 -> 0.95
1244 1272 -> 0.91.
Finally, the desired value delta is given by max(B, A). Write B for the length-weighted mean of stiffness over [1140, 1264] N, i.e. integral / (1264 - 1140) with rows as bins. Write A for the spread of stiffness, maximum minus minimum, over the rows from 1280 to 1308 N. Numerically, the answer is 8.59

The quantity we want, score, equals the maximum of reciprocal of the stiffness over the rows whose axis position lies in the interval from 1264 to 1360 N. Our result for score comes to 0.181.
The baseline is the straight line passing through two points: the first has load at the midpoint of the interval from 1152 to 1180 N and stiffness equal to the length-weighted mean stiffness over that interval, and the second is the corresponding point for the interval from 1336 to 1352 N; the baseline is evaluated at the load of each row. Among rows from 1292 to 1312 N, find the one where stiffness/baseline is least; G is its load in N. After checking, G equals 1302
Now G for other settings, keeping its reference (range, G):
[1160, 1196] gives 1174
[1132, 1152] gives 1142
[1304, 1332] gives 1330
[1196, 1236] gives 1222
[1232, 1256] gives 1246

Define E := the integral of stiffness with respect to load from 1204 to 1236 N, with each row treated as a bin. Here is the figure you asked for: 306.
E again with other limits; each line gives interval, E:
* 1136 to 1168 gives 240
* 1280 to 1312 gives 285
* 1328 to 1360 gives 291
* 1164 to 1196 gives 254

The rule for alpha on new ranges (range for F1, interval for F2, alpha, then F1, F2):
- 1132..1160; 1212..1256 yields 0.80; 7.5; 9.3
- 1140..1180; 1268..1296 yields 0.85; 7.3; 8.6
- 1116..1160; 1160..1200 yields 1.01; 7.8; 7.8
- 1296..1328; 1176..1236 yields 0.93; 8.6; 9.3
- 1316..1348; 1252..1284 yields 1.02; 8.4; 8.3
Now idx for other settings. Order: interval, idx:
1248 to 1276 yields 226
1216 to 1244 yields 259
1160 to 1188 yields 216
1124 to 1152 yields 212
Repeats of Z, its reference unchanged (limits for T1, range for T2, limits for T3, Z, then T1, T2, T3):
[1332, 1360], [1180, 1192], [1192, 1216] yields 1.28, 1.00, 1.07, 1.20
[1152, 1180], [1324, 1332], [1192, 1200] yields 1.04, 0.98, 0.90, 1.13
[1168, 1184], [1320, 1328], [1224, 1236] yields 1.07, 0.99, 0.93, 1.14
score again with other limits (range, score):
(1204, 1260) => 0.117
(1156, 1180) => 0.140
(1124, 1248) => 0.140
